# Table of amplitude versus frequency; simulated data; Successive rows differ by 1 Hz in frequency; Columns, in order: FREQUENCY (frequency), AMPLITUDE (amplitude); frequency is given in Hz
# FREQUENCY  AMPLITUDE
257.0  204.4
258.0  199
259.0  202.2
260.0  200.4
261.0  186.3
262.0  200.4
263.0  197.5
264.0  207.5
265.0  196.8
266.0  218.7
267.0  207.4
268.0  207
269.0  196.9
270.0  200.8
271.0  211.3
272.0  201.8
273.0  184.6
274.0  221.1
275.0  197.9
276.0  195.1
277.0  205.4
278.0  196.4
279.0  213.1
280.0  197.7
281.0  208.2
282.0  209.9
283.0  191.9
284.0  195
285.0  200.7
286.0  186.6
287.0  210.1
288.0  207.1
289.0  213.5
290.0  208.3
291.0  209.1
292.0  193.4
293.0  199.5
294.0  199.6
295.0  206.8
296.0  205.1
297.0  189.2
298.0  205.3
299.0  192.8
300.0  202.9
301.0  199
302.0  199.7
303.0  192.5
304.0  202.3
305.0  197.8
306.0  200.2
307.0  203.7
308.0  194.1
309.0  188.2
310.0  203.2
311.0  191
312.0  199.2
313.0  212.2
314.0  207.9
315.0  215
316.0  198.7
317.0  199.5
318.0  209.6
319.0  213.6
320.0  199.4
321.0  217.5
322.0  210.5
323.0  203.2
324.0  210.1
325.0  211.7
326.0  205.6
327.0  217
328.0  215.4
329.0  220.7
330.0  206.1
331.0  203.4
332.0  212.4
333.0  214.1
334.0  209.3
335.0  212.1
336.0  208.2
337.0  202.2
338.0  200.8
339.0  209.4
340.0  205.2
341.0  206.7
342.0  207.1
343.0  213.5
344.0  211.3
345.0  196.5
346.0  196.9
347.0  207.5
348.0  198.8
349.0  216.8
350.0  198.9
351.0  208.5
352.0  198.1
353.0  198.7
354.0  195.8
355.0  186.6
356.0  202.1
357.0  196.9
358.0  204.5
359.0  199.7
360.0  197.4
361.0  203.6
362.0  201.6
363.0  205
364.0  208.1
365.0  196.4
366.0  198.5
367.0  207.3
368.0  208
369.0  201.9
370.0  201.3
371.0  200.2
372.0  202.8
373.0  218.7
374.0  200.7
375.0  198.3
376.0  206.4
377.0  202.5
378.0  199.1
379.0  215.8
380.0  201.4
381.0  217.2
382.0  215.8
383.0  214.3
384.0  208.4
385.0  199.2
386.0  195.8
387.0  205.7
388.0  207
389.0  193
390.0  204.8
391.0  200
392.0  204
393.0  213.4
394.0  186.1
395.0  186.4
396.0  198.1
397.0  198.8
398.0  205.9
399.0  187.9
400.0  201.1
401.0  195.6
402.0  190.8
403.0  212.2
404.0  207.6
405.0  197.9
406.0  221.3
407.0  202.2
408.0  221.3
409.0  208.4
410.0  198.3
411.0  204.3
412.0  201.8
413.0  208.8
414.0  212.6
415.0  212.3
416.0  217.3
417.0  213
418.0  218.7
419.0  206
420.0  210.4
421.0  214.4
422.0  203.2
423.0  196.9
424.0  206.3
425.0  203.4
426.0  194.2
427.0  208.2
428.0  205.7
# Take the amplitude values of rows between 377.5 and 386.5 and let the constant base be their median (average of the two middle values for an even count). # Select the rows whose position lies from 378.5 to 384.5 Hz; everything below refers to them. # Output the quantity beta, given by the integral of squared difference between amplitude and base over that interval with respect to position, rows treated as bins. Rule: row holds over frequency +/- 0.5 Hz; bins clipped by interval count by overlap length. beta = 271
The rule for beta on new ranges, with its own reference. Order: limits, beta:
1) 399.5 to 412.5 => 1186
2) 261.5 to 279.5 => 1859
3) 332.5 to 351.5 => 721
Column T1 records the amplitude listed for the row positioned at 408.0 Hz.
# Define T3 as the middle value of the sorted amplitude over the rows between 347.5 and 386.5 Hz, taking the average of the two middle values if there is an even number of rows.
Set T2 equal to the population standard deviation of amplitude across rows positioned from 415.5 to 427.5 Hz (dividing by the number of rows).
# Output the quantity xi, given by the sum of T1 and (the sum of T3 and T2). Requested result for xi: 430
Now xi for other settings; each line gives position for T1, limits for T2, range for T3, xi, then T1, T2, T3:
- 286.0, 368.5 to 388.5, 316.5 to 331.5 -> 404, 186.6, 6.9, 210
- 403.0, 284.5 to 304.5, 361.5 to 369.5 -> 423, 212.2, 7.2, 203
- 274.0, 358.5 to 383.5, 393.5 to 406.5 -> 426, 221.1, 6.5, 198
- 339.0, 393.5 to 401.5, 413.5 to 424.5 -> 429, 209.4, 6.9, 212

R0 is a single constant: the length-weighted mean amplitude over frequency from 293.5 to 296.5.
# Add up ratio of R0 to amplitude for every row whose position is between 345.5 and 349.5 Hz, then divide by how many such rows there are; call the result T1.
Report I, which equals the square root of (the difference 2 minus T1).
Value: 1.00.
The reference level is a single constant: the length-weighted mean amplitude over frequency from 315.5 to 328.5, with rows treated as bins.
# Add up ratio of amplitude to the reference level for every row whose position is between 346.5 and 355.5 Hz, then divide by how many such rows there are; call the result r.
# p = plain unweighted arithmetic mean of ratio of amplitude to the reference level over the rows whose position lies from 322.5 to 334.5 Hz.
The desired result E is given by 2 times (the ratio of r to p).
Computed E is 1.91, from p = 1.01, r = 0.964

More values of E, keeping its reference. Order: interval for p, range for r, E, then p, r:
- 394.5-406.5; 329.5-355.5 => 2.04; 0.96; 0.982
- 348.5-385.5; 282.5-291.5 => 1.99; 0.98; 0.971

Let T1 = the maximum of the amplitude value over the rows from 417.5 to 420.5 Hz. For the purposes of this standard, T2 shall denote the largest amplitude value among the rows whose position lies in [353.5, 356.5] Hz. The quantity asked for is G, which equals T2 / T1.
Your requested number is 0.92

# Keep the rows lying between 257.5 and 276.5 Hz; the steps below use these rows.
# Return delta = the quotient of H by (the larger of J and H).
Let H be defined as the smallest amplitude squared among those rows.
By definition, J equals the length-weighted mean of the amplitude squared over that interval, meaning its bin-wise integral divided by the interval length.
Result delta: 0.84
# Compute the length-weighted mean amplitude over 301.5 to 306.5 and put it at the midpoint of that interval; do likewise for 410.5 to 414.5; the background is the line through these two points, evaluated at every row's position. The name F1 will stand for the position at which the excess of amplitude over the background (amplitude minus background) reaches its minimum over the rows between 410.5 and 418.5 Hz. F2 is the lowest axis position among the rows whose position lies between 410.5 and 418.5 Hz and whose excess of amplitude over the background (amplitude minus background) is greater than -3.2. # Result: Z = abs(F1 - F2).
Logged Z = 1 Hz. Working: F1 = 412.0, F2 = 411.0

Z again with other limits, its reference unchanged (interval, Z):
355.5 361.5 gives 1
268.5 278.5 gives 4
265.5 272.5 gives 3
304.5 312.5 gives 4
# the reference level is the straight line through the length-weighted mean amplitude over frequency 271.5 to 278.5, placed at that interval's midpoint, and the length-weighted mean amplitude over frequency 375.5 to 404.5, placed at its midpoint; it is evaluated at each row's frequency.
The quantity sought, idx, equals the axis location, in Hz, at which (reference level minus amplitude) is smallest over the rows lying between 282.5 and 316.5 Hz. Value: 315.0 Hz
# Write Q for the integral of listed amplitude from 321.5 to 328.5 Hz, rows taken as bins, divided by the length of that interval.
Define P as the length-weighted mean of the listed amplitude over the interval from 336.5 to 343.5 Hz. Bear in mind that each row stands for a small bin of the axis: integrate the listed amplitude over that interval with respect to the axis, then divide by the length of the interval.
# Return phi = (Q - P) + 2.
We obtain 6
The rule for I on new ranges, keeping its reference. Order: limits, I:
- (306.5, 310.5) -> 0.98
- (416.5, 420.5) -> 1.02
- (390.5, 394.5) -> 0.99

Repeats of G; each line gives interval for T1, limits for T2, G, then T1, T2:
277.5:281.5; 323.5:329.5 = 1.04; 213.1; 220.7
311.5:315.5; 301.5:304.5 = 0.94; 215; 202.3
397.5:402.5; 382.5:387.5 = 1.04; 205.9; 214.3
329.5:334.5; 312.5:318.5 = 1.00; 214.1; 215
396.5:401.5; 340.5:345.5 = 1.04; 205.9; 213.5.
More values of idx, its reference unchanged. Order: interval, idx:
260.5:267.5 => 266.0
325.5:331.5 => 329.0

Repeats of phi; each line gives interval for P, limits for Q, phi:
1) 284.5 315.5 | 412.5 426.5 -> 9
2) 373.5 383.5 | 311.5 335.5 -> 4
